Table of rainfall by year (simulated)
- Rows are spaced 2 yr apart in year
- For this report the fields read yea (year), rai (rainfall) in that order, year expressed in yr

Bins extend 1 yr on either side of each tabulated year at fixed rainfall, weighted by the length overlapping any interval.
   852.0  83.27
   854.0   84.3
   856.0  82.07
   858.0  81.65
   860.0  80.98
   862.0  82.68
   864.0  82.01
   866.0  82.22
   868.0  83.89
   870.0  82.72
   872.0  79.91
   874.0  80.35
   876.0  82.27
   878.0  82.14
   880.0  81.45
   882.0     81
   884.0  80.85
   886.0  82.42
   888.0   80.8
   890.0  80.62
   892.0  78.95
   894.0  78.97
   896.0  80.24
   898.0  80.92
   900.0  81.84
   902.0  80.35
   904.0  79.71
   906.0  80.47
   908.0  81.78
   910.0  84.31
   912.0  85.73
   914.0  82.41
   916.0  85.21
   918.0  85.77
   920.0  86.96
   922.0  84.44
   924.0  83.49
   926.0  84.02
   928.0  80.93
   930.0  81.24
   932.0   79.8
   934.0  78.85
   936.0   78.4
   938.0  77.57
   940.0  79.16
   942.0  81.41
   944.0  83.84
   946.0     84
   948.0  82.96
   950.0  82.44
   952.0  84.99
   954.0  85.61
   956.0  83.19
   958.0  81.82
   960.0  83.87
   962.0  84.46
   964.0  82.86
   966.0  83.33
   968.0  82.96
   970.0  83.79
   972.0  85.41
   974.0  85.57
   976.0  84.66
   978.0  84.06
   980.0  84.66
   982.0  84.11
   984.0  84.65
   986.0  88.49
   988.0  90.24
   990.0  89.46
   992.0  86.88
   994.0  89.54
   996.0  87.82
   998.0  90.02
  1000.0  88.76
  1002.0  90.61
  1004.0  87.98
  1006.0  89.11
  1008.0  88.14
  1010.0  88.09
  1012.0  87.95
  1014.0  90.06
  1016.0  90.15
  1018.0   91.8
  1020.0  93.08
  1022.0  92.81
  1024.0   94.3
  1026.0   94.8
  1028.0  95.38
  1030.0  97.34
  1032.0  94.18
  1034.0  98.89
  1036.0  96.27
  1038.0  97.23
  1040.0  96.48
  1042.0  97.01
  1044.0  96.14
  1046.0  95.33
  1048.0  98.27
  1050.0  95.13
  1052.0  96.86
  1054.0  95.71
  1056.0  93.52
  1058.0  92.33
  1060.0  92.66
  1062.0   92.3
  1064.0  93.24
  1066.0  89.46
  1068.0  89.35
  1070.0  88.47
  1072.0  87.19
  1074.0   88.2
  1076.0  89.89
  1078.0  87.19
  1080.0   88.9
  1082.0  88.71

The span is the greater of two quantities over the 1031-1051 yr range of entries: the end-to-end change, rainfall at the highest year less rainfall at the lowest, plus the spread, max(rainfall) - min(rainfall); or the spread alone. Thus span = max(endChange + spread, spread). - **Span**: 5.7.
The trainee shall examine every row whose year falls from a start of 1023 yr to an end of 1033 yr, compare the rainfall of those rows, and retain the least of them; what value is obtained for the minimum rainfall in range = 94.18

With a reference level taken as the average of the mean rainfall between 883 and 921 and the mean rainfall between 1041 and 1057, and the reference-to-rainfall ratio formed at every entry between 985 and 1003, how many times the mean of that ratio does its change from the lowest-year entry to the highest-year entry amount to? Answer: -0.024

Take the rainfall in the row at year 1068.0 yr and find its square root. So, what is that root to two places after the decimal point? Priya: 9.45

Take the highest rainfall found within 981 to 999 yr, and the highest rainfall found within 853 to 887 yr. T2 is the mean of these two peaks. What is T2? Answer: 87.3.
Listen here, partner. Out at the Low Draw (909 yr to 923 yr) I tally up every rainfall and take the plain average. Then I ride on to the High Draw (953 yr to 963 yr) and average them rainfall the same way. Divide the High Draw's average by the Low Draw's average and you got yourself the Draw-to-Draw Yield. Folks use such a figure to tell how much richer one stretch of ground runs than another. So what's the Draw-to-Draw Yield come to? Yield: 0.99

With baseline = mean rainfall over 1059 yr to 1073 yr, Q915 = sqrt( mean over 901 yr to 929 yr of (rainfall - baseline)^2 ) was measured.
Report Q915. 7.5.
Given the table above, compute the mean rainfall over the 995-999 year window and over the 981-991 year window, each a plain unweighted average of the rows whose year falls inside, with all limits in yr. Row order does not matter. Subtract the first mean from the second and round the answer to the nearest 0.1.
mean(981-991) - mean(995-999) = -1.5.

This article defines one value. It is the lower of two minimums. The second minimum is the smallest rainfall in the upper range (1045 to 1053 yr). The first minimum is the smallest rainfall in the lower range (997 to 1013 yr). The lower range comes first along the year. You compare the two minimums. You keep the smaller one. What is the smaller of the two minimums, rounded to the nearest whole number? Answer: 88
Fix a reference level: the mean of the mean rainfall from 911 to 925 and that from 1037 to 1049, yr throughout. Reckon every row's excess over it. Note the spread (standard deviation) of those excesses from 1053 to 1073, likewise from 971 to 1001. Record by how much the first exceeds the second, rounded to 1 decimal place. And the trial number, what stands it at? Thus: 0.3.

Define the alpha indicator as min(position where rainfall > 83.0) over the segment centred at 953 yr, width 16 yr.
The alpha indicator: 946.0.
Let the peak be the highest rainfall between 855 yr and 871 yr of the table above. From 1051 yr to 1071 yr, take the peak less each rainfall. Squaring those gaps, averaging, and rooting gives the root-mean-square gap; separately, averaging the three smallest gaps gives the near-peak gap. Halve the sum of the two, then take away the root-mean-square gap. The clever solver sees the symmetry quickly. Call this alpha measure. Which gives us -10.2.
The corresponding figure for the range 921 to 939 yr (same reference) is -1.9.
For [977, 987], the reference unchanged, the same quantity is -2.1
